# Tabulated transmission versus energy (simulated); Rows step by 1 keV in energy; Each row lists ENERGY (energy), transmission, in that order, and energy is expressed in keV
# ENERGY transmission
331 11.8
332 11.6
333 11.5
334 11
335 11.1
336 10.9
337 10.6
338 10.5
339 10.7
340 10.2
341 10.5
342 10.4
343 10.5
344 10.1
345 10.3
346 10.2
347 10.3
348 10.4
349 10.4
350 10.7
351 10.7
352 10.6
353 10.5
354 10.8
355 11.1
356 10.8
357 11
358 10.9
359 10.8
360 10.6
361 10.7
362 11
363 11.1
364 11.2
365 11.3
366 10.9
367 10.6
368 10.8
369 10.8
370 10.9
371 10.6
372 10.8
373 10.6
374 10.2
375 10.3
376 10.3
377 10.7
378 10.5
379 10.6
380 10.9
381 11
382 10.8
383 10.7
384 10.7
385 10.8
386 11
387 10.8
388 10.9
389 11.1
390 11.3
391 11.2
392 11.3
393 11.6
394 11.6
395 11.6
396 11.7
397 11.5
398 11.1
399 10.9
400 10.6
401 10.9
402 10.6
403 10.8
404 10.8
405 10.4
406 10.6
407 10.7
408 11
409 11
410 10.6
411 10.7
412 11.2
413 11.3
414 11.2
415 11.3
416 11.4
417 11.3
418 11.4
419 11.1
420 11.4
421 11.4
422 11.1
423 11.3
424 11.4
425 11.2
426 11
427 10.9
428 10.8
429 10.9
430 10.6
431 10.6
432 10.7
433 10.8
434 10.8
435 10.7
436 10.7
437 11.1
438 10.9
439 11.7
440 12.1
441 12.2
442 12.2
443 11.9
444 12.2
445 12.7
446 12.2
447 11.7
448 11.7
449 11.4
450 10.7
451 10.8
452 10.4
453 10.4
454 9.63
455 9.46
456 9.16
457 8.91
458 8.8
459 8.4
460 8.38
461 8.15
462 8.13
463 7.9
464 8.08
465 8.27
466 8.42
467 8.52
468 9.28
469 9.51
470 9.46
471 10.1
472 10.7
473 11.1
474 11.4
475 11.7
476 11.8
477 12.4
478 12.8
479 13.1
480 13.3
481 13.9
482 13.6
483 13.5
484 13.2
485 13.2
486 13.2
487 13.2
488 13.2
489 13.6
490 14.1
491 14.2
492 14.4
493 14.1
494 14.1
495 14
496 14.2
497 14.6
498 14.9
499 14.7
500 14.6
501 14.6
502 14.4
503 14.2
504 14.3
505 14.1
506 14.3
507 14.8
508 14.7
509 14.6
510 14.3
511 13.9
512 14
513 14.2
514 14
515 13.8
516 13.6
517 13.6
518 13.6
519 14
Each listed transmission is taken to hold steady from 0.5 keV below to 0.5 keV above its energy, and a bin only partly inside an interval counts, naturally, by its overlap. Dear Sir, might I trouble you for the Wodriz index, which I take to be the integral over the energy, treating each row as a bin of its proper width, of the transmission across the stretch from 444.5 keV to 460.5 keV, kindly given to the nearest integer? 165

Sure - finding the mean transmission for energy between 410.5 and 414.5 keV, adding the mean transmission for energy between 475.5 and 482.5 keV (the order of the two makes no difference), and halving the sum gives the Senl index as 12.0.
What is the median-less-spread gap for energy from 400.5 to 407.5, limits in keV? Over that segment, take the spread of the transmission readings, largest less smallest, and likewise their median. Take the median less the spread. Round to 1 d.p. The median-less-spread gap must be 10.2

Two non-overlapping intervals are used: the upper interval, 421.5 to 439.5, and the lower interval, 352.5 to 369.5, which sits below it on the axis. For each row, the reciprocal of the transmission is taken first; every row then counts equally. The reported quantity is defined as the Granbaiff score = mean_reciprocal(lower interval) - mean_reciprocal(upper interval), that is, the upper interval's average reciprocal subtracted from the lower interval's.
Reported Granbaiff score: 0.001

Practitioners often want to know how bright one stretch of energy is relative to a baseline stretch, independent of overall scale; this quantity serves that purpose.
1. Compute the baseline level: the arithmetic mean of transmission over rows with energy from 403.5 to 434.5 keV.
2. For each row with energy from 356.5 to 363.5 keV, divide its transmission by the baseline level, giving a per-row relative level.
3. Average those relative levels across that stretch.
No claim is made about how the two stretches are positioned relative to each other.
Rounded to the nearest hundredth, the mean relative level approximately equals 0.99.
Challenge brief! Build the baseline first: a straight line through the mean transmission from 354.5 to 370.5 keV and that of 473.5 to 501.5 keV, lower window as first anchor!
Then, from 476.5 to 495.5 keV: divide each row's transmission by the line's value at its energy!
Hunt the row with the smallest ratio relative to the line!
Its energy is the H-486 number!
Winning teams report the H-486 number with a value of 477 keV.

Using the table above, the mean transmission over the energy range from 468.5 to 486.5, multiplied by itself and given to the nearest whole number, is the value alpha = 147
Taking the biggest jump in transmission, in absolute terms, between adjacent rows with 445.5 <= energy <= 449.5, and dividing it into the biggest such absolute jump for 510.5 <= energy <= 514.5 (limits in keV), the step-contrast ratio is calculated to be 0.4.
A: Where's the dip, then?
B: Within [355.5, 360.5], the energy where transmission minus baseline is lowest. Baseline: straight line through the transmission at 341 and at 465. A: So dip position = 360 keV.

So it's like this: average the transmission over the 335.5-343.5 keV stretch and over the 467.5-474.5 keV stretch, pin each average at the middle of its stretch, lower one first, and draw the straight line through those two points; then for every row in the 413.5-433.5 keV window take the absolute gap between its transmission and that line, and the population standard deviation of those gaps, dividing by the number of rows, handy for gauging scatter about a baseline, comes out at 0.26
